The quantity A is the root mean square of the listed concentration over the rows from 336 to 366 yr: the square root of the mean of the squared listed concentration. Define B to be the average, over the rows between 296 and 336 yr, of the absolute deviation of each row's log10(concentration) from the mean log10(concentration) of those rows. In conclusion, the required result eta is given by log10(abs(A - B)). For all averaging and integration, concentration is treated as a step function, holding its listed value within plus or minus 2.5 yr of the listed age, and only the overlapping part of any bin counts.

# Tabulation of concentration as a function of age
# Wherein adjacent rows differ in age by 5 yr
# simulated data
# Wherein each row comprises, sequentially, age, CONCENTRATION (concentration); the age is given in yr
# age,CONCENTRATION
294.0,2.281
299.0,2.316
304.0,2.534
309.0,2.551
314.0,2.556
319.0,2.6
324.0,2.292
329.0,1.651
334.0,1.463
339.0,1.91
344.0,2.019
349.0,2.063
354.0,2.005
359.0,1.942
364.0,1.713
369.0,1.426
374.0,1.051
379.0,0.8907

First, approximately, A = 1.95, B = 0.076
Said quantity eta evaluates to 0.27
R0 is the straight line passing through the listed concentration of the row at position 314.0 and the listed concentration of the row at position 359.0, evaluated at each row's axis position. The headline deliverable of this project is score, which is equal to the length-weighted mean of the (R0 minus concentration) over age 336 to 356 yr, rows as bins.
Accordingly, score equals 0.13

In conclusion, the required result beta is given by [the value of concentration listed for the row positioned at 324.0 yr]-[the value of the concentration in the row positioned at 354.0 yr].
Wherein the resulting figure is 0.3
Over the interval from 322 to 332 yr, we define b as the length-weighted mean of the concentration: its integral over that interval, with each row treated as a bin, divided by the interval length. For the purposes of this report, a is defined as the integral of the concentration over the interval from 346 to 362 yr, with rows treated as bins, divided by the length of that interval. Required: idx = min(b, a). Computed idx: 1.93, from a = 1.99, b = 1.9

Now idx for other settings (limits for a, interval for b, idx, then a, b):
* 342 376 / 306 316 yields 1.75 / 1.75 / 2.6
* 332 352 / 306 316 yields 1.88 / 1.88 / 2.6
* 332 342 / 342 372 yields 1.71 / 1.71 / 1.8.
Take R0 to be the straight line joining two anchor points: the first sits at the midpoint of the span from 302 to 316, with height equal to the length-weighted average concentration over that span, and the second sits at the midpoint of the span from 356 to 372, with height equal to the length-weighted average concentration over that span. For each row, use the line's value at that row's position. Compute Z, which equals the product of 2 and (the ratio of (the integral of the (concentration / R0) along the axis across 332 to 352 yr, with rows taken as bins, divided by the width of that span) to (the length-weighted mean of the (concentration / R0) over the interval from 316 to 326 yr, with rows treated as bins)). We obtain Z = 1.79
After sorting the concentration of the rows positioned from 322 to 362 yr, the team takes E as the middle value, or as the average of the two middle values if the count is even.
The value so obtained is 1.97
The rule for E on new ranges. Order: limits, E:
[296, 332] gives 2.53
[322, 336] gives 1.65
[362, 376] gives 1.43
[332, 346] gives 1.91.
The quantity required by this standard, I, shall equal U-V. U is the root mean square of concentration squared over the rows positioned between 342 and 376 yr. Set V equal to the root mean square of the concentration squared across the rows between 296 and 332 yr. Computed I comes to -2.4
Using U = 3.4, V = 5.8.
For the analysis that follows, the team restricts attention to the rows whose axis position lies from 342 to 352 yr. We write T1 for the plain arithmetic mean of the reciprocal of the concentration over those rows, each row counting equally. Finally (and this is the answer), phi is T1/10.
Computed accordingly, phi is 0.049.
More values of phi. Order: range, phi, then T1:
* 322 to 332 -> 0.052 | 0.52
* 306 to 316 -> 0.039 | 0.39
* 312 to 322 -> 0.039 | 0.39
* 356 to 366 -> 0.055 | 0.55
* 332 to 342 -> 0.060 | 0.60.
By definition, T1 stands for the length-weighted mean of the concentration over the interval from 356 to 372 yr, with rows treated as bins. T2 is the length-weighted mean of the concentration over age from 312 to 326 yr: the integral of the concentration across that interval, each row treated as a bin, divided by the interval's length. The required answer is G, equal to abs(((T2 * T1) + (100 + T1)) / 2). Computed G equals 52.9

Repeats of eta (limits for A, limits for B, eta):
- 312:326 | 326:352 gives 0.39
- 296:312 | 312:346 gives 0.38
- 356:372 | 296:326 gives 0.23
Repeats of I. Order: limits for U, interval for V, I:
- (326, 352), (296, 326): -2.7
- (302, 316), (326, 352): 3.0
